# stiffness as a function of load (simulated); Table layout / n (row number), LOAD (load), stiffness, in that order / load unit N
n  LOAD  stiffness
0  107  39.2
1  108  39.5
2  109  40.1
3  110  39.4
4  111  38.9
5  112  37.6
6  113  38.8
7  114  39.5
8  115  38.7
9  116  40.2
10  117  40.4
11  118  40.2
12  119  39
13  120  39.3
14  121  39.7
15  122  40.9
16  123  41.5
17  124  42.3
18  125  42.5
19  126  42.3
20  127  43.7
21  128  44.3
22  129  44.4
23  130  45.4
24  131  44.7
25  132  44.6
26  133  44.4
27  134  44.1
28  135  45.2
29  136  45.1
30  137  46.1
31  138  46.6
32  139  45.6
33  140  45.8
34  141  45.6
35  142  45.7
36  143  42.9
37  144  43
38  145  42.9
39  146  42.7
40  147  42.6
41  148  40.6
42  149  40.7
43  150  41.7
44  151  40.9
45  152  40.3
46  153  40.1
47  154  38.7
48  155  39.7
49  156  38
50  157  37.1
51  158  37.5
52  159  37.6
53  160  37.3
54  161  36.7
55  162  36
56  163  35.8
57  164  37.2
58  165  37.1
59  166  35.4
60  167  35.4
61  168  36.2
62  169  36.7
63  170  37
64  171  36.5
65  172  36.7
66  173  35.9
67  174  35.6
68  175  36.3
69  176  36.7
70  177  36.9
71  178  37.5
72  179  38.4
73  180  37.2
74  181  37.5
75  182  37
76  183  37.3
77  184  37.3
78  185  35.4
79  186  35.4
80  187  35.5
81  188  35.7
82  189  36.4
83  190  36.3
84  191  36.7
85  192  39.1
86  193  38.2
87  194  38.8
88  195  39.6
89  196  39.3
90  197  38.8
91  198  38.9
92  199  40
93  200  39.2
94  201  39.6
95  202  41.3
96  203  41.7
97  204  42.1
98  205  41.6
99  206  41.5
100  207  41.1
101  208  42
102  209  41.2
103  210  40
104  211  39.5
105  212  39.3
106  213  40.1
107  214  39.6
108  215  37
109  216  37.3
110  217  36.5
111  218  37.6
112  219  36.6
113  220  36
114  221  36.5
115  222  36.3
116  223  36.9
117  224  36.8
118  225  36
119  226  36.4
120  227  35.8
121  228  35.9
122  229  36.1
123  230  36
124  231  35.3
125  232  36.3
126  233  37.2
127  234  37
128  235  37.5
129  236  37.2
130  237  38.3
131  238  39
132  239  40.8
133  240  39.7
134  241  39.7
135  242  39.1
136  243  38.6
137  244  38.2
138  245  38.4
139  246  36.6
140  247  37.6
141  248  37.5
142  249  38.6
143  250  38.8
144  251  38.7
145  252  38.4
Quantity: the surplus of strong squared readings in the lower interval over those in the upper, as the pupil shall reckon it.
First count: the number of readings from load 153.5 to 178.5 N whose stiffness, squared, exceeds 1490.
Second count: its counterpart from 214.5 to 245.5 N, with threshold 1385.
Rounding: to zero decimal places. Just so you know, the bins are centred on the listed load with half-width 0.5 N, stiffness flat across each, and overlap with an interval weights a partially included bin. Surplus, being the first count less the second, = -10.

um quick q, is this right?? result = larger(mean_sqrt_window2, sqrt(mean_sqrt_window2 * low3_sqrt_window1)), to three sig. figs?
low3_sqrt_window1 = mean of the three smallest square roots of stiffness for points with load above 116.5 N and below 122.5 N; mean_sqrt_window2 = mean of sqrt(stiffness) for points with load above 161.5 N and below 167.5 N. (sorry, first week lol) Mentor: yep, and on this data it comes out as 6.14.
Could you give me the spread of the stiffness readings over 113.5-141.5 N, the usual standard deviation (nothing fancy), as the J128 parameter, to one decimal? 2.5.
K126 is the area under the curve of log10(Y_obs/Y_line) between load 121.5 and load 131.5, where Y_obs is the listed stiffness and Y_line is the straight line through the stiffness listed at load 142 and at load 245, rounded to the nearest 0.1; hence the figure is -0.3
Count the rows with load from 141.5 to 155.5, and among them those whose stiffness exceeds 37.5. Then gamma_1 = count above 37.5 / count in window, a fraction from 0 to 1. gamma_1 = 1.0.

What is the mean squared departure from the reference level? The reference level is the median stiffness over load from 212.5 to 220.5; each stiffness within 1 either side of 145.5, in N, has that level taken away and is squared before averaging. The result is 31.9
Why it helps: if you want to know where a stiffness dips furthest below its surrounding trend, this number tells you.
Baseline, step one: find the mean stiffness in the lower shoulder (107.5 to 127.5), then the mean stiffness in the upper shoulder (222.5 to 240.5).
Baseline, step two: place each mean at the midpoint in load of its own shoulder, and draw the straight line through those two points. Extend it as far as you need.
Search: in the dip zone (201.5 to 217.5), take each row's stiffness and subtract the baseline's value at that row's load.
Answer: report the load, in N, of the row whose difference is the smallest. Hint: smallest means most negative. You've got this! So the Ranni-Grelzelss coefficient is 217 N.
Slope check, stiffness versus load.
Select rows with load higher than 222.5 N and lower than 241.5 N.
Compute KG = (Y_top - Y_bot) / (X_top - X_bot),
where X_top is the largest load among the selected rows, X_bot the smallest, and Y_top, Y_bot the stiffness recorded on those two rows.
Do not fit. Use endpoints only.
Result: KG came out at 0.2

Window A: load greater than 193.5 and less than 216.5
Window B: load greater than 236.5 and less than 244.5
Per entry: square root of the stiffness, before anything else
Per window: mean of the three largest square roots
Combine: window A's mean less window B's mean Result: 0.15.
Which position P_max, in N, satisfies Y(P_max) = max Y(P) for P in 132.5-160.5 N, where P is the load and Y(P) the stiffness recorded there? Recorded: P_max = 138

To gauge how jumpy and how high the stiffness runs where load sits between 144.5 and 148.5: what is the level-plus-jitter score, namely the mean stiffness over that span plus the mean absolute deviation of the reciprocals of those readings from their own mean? 42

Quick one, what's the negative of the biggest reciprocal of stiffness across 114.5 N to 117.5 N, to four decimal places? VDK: -0.0258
